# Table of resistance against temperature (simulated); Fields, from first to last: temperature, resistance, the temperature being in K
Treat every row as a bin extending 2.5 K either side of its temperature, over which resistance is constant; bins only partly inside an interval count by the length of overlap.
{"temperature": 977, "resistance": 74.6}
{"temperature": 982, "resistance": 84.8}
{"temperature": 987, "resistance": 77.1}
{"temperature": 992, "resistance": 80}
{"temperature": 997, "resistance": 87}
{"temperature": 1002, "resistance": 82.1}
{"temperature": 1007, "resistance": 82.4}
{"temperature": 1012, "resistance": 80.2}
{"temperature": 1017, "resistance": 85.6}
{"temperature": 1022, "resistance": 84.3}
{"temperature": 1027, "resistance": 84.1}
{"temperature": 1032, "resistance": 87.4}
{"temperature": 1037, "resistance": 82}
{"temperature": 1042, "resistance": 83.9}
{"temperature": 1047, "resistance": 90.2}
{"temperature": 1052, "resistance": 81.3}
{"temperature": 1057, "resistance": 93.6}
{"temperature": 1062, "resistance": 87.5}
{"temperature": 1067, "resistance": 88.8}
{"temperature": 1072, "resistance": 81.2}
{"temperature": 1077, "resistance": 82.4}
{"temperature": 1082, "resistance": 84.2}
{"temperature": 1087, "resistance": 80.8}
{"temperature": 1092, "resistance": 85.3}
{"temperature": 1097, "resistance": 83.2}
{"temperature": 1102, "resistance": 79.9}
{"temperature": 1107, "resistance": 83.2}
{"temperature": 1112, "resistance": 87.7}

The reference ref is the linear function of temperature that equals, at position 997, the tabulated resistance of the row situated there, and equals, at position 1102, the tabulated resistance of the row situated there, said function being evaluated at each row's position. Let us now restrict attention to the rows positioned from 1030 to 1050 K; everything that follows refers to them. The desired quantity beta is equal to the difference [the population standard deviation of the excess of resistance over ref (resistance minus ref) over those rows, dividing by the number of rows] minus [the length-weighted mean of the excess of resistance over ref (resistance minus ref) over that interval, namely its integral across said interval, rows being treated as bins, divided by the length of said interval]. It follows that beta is 2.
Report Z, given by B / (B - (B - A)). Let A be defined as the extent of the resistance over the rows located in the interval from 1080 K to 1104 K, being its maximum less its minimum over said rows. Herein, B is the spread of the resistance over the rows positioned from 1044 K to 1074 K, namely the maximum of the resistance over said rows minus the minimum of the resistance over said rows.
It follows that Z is 2.3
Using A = 5.4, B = 12.4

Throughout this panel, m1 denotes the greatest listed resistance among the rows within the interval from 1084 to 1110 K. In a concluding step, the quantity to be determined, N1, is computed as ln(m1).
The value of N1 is 4.45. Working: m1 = 85.3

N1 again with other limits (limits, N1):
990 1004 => 4.47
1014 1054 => 4.50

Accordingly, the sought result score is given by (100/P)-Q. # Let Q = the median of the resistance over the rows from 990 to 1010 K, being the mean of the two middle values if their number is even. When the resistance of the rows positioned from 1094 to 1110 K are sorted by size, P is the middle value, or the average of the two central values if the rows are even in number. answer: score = -81.0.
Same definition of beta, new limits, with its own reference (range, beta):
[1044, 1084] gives 0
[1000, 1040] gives 4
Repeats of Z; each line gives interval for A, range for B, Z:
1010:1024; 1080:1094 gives 0.8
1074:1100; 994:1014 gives 1.5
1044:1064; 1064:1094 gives 0.7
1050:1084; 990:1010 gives 0.6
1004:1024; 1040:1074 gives 2.3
